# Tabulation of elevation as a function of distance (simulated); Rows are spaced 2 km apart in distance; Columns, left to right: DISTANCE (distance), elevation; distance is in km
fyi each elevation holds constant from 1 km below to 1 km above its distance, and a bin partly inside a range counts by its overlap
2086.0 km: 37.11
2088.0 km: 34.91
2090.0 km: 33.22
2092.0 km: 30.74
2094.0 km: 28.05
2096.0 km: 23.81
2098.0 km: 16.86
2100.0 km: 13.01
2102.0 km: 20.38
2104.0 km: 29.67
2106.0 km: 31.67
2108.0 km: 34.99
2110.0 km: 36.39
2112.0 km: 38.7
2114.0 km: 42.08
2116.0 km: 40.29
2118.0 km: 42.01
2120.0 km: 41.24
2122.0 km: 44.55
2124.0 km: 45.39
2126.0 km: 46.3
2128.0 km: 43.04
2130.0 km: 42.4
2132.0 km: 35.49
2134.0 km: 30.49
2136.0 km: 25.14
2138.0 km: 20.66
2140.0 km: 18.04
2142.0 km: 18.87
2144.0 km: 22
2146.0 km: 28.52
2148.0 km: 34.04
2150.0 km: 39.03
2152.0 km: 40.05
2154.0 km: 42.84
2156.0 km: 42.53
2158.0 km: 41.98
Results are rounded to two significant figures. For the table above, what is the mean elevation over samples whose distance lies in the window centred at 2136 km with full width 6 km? 25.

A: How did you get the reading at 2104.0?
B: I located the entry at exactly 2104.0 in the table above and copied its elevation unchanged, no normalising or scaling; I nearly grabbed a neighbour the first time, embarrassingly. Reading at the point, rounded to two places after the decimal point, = 29.67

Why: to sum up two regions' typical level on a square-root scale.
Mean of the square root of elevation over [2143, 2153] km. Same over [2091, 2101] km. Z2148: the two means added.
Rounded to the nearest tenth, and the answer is 10.4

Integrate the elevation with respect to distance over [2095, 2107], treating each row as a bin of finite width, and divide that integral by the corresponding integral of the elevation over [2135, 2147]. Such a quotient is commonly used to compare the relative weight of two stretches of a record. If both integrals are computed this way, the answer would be 1.0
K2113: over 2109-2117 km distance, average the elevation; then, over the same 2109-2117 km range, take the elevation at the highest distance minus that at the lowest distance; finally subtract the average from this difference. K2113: -35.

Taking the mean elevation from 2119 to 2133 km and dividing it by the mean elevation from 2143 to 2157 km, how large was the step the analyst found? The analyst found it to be 1.2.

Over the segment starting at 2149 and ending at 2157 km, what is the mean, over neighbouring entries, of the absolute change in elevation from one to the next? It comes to 1.4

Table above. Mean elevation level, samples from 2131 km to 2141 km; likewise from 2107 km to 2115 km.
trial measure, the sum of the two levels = 64.0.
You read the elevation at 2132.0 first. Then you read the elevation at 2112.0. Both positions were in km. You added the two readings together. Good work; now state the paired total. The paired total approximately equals 74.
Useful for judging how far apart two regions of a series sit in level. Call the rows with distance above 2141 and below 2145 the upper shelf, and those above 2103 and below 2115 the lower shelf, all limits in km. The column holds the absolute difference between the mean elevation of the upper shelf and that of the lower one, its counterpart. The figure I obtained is 15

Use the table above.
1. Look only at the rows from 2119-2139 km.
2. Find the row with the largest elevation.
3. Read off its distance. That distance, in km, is 2126.0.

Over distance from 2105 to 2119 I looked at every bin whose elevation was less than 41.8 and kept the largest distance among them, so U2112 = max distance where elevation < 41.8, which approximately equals 2116.0 km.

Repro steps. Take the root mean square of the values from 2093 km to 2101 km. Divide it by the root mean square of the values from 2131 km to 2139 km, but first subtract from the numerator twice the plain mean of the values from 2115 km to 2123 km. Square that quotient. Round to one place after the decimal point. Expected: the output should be 4.9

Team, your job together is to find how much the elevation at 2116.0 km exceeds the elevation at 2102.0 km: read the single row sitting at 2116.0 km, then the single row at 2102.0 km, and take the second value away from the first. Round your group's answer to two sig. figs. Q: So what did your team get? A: 20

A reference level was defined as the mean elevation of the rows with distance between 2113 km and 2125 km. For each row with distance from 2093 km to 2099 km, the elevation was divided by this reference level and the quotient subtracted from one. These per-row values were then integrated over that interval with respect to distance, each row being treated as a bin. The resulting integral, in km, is 2.8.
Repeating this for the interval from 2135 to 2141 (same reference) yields 3.0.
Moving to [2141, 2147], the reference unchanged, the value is 2.7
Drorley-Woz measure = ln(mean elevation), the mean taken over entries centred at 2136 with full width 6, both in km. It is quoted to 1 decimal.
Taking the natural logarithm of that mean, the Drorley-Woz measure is 3.2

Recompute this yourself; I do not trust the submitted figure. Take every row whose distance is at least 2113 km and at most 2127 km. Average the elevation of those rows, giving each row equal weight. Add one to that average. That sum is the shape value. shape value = 44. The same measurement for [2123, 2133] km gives 44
